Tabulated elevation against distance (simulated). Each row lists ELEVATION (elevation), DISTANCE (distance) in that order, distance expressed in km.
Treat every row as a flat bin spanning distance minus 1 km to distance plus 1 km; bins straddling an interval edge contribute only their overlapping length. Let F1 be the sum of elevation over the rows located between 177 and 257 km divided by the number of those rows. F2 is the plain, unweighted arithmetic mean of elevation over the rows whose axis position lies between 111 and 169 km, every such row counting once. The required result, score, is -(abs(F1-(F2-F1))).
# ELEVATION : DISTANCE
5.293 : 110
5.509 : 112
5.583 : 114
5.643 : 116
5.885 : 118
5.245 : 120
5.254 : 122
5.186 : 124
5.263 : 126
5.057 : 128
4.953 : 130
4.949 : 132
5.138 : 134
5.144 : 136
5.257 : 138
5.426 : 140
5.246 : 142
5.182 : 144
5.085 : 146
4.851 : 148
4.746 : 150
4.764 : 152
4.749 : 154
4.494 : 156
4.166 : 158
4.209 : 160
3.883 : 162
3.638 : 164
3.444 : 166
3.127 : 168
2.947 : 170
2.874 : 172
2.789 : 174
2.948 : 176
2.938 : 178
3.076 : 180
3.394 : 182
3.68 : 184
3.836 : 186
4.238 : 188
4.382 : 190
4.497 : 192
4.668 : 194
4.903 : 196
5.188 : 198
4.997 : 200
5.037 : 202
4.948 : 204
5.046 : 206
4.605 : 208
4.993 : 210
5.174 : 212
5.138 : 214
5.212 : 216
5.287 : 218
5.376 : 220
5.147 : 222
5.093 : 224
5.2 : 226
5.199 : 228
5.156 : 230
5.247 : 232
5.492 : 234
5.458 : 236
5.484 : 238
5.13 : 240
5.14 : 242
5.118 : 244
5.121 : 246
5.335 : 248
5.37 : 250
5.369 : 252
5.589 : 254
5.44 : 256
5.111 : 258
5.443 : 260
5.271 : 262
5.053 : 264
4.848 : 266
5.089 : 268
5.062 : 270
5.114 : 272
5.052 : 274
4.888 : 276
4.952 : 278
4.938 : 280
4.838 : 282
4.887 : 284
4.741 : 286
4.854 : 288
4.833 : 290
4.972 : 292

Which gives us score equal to -4.9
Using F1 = 4.9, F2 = 4.9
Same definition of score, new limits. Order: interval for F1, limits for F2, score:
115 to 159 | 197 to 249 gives -5.0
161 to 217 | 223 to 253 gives -3.0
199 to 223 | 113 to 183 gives -5.7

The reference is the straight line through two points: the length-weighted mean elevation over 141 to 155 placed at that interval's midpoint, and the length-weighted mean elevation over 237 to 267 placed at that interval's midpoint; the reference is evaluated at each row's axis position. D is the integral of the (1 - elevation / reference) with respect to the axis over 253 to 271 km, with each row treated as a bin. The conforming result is 0.2 km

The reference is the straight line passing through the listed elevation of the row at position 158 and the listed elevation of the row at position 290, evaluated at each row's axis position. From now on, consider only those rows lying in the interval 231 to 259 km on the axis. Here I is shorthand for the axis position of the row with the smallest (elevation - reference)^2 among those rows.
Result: 258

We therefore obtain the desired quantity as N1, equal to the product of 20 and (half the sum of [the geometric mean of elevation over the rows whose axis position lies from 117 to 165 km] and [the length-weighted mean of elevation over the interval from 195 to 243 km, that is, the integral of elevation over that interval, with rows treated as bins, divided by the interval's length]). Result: 100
